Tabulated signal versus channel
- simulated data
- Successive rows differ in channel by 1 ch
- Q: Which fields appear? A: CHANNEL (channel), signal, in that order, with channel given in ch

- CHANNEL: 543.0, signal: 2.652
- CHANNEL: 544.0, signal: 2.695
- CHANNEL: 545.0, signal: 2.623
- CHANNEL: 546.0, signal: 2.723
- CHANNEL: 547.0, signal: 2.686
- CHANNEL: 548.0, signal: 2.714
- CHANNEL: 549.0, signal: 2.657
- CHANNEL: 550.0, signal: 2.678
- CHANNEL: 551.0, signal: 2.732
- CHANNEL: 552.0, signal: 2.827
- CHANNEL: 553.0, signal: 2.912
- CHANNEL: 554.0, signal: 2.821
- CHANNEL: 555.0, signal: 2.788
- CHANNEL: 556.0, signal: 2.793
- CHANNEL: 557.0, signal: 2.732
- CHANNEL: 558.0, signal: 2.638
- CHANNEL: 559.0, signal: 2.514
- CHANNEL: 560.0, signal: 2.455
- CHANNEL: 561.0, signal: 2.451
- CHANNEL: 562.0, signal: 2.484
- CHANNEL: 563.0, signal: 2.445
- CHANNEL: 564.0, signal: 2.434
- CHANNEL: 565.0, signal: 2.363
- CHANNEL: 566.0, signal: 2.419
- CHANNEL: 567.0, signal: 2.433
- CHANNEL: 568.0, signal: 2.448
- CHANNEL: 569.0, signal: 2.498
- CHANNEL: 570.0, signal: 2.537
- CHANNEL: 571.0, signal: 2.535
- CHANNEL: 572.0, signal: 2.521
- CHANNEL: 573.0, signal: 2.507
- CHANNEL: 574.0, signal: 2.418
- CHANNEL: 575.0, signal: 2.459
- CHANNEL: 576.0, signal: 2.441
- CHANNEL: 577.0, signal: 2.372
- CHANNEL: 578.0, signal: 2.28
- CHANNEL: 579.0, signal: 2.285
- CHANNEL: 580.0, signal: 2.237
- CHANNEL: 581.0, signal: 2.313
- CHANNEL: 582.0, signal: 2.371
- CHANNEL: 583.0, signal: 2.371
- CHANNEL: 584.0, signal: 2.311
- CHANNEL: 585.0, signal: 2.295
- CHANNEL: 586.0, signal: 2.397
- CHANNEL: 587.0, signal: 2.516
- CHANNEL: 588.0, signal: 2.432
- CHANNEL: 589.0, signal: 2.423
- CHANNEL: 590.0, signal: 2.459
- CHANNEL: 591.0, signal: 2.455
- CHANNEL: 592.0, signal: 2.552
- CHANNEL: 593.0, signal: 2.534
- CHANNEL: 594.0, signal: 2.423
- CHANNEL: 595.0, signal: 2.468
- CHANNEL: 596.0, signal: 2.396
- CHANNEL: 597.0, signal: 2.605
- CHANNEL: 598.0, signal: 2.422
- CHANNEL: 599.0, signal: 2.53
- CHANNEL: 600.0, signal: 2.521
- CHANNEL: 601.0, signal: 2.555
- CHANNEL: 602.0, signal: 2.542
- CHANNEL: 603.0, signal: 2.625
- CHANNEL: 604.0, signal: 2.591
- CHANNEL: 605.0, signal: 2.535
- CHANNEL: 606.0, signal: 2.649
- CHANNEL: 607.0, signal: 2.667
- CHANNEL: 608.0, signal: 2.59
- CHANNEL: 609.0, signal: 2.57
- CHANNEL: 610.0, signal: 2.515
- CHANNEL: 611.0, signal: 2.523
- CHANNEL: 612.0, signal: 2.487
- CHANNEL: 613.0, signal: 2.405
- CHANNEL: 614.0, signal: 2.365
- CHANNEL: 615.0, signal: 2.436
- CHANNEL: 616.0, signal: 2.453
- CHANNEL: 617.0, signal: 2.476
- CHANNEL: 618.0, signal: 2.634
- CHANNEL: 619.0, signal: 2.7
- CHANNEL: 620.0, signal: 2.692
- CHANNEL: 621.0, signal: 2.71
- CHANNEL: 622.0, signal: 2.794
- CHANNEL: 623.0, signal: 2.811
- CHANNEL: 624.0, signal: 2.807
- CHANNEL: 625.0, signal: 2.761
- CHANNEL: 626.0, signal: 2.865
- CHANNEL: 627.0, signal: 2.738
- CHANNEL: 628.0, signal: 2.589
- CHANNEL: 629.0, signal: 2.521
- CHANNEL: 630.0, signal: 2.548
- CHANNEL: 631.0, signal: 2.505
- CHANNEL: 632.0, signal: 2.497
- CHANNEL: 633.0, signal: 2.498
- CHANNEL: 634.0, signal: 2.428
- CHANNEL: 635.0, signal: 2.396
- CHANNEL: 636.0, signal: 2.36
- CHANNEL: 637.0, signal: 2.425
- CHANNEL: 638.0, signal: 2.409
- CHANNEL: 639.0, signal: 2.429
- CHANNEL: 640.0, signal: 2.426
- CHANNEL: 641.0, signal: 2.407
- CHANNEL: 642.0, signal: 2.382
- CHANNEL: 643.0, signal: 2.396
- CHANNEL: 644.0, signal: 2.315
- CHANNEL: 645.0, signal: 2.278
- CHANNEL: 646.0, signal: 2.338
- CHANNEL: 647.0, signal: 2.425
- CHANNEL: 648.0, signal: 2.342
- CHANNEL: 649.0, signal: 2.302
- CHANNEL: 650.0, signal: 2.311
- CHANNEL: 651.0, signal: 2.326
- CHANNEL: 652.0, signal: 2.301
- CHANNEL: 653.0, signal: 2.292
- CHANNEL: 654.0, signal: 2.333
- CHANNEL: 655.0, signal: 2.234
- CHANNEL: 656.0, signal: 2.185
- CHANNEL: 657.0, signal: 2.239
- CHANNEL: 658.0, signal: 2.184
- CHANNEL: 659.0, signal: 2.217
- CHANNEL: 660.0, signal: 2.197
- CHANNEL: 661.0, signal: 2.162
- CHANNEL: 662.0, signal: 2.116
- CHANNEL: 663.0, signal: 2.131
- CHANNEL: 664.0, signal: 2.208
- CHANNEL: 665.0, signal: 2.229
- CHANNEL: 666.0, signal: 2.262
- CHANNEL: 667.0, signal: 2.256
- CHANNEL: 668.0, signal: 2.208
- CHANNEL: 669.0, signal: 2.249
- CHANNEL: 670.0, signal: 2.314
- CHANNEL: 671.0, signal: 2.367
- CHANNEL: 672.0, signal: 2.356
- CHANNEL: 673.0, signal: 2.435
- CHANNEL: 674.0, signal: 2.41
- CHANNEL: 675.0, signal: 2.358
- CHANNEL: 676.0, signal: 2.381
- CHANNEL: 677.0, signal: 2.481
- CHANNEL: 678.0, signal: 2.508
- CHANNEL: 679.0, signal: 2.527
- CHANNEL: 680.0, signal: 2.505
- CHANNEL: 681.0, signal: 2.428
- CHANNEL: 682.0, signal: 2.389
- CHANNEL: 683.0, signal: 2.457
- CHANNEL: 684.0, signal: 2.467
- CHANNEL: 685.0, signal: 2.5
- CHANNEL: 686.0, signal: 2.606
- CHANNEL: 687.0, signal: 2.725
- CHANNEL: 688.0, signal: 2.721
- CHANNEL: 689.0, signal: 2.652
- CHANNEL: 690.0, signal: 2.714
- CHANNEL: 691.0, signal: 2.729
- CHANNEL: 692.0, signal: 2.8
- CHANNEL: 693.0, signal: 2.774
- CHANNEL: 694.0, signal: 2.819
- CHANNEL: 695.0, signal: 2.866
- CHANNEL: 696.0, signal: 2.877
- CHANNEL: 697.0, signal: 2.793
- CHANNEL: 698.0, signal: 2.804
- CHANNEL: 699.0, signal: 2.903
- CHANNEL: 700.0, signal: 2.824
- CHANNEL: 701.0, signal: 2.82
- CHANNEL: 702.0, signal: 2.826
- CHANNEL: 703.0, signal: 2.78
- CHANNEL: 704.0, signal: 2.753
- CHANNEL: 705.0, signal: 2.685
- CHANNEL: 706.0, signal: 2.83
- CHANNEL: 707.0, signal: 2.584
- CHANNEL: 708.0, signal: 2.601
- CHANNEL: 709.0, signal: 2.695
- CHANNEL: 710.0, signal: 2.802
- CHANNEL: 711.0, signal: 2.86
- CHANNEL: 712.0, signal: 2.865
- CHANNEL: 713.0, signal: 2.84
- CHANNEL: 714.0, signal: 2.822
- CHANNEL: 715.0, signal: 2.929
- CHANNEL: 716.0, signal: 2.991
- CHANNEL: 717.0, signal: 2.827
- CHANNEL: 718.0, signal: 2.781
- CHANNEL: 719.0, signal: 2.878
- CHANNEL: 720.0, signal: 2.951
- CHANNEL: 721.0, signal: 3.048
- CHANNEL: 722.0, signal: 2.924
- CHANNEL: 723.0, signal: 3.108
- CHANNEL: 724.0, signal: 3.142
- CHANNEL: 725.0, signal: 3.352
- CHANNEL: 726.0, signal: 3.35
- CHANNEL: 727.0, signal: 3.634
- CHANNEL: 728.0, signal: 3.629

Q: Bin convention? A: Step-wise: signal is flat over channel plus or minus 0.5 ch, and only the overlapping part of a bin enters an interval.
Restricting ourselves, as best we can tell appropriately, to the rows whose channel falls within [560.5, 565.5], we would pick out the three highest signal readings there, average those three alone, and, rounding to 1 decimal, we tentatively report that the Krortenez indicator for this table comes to 2.5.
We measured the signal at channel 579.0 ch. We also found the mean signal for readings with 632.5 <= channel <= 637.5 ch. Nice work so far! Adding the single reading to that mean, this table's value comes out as 4.7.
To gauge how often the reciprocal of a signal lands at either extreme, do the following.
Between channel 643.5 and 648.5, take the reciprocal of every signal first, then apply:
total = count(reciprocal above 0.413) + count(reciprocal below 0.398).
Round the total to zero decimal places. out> 4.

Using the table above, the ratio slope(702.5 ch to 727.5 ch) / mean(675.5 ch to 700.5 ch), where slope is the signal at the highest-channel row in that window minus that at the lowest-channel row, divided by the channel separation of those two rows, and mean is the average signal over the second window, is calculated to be 0.013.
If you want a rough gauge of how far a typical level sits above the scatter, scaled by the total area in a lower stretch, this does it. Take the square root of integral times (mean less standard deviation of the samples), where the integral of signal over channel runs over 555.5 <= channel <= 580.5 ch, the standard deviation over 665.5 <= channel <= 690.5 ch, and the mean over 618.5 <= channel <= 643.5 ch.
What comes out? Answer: 12.2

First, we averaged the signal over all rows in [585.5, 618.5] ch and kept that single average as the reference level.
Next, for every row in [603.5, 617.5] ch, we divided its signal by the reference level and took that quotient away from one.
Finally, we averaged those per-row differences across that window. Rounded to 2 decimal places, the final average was 0.00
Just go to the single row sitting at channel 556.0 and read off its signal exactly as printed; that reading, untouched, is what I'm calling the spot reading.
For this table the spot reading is 2.793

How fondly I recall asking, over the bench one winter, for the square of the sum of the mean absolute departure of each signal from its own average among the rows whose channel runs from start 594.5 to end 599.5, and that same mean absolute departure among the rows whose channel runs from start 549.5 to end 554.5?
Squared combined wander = 0.0190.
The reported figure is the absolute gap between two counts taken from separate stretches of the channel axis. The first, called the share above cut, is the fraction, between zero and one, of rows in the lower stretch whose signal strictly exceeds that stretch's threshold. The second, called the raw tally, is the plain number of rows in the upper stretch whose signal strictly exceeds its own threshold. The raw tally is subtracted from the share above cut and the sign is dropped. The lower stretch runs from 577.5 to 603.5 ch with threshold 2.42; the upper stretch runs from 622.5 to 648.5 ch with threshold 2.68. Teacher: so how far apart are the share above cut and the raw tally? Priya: 4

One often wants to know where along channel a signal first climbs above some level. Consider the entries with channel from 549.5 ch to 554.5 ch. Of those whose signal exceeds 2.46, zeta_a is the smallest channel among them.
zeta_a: 550.0 ch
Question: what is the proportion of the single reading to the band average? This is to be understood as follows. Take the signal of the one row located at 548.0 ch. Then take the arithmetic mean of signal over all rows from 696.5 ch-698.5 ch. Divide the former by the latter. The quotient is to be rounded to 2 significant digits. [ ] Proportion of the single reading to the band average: 0.97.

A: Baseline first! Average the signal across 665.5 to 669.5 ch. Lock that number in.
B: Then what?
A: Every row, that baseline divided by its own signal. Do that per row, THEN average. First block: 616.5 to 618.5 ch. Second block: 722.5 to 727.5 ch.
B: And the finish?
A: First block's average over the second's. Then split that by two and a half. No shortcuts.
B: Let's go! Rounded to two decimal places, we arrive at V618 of 0.52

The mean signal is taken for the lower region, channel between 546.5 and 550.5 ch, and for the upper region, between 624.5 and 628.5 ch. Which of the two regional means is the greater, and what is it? 2.74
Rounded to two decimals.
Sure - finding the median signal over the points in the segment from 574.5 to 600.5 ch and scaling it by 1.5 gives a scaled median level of 3.63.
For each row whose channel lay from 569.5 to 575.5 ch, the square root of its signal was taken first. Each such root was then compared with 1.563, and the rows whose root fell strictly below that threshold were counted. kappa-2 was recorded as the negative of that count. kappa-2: -1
